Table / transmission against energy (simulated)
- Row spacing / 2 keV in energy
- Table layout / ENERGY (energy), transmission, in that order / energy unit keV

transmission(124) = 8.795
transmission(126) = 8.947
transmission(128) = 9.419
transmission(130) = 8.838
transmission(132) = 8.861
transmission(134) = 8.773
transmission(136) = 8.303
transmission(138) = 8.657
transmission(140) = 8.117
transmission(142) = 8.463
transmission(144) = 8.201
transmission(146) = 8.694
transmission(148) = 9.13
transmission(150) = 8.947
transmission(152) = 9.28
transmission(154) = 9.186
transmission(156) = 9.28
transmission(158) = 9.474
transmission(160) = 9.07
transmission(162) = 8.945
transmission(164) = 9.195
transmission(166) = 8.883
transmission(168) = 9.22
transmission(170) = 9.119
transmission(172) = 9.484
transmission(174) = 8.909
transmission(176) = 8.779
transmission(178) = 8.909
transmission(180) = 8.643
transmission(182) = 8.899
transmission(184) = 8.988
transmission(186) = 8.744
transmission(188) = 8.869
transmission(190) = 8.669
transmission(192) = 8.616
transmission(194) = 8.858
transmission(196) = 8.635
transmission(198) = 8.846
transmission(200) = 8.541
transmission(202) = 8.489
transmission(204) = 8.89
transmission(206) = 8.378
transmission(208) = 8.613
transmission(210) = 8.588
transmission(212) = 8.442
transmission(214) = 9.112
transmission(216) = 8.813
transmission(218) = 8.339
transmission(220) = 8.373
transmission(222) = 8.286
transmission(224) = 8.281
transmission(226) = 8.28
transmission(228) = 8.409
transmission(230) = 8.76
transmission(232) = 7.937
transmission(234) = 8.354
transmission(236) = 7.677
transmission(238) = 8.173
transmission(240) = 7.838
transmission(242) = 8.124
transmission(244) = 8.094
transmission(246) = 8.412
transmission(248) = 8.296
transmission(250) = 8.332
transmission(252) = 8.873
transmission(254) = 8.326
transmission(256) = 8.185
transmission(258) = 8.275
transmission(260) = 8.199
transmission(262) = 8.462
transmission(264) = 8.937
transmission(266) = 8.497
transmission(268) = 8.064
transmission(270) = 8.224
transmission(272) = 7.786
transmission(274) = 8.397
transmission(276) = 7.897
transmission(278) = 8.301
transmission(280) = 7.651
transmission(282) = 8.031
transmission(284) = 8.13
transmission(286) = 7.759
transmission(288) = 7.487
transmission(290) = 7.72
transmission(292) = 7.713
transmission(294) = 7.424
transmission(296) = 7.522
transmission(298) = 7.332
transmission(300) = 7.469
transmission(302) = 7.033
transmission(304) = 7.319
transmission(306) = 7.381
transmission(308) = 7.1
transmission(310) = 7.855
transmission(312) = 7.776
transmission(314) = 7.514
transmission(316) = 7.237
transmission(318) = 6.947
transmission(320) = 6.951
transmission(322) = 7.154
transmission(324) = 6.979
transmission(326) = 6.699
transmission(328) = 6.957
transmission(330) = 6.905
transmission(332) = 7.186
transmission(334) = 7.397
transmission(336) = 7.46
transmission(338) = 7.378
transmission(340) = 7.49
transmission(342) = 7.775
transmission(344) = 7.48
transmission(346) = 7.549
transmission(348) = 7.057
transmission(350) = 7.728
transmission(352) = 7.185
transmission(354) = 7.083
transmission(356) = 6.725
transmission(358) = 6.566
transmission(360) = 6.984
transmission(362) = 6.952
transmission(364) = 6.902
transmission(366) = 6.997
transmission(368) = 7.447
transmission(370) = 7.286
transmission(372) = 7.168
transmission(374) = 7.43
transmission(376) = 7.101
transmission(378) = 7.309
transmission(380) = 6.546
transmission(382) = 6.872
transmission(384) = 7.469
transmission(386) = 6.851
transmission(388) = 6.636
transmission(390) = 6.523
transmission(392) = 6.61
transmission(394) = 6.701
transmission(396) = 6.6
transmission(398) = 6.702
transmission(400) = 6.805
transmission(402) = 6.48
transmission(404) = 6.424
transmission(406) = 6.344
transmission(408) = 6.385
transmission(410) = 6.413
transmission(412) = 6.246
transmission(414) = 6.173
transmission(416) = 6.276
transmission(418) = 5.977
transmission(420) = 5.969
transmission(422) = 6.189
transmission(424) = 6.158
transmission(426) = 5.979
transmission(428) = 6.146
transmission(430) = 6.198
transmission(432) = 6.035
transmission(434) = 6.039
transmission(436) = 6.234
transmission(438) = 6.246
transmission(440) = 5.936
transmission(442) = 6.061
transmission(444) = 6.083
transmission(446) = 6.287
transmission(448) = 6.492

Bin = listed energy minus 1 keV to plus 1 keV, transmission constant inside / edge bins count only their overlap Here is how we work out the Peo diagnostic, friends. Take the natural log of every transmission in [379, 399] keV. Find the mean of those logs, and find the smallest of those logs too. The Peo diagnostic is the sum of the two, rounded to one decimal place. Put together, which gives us 3.8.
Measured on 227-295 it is 4.1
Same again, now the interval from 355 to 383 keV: 3.8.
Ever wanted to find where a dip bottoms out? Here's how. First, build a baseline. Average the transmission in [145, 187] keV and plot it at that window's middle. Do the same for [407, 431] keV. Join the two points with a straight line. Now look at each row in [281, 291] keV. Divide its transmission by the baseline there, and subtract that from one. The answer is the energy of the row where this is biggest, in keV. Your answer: 288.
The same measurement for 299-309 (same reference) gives 302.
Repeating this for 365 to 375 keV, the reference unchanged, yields 366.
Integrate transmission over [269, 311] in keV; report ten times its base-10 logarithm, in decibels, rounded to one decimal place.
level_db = 25.1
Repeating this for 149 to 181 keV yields 24.6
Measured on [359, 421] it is 26.2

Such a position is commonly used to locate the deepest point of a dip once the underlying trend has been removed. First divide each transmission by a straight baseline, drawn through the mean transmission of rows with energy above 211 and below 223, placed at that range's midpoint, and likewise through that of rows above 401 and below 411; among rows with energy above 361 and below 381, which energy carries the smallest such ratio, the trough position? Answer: 380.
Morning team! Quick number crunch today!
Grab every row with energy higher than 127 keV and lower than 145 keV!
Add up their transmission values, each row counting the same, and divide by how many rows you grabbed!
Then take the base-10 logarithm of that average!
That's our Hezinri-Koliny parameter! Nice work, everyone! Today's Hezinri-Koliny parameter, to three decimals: 0.936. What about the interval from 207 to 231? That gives 0.931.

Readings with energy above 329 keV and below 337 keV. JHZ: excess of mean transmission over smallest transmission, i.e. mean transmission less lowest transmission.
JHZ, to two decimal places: 0.33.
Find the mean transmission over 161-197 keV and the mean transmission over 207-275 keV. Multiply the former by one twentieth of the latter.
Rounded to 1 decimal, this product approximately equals 3.7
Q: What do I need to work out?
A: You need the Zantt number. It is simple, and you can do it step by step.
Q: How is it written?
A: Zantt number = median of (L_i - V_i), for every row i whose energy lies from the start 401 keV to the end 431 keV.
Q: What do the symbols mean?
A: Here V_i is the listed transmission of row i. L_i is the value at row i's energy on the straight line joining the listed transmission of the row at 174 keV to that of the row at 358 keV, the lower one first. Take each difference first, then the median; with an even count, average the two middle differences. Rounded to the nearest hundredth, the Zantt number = -0.44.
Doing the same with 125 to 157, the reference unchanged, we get 0.58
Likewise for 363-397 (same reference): -0.61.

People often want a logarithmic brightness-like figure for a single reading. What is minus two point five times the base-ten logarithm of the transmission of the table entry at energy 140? -2.27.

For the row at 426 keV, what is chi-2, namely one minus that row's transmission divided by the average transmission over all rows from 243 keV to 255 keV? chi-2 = 0.29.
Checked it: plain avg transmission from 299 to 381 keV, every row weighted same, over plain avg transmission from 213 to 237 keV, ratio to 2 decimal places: 0.86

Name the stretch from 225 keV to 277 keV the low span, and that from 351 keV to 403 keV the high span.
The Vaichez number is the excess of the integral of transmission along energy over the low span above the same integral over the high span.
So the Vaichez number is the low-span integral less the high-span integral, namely 70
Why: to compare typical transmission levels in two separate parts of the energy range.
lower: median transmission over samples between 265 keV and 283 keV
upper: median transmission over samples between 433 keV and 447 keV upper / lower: 0.75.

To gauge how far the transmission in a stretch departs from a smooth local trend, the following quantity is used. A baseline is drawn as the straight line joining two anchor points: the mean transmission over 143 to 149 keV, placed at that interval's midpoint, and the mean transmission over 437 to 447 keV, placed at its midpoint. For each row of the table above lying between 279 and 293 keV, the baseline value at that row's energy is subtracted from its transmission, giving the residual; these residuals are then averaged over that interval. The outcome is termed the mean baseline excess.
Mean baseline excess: 0.3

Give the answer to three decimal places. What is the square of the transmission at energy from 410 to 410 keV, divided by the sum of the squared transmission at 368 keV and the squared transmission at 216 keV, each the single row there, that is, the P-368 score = 0.309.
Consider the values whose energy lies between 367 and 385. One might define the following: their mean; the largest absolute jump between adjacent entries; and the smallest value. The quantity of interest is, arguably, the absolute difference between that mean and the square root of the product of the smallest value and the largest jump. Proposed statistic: 4.9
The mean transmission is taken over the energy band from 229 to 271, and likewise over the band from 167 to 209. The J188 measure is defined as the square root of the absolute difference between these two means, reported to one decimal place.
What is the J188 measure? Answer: 0.7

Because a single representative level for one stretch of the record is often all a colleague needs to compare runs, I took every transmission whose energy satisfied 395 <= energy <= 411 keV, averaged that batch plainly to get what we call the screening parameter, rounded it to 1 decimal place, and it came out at 6.5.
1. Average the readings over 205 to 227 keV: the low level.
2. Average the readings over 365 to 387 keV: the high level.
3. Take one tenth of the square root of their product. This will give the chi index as 0.78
